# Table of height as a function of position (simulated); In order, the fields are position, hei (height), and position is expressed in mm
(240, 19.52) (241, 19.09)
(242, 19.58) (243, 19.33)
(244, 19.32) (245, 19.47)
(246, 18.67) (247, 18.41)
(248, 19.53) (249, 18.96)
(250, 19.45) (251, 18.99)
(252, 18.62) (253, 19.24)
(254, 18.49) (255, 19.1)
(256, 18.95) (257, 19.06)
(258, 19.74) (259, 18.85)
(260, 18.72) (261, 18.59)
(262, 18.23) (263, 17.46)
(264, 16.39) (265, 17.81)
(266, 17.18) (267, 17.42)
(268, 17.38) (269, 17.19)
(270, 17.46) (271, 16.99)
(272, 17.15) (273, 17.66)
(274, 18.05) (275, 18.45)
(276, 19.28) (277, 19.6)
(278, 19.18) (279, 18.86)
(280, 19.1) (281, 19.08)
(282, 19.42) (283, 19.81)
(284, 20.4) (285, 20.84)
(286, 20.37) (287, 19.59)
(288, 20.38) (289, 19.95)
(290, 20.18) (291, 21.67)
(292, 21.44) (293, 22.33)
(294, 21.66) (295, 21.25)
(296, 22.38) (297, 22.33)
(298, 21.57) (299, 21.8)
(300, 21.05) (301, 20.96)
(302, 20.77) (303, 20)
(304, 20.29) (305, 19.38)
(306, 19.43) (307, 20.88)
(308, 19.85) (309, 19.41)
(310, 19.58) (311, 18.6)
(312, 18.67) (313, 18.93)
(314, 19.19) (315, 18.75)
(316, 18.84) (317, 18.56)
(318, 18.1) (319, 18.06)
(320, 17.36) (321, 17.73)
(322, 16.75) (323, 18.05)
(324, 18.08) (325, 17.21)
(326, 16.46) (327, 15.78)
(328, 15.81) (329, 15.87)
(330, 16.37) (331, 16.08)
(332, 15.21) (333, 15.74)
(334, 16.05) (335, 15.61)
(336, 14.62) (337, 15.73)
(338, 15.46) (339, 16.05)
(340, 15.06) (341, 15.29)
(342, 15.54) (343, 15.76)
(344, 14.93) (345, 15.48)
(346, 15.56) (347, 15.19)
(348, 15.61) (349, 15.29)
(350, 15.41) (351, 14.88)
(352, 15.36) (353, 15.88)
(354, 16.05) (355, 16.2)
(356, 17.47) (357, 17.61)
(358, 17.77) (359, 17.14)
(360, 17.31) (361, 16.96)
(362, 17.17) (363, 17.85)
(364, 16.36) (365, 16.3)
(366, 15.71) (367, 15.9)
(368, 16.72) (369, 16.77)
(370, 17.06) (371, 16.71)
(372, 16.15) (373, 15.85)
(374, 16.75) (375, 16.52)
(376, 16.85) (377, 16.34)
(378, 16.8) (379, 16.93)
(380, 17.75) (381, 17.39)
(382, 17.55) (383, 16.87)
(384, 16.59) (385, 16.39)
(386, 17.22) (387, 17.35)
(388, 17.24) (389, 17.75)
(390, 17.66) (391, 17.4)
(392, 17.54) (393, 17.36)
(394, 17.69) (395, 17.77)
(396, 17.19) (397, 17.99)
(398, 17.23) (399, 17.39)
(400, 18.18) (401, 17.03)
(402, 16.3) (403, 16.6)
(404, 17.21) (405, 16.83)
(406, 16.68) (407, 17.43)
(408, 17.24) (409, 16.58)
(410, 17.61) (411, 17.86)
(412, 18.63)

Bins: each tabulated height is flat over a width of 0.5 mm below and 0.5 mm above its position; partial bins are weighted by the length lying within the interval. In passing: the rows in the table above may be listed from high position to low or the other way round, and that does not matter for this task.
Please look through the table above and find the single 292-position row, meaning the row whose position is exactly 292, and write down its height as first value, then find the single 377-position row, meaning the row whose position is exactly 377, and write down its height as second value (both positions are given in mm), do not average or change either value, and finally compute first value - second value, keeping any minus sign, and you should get 5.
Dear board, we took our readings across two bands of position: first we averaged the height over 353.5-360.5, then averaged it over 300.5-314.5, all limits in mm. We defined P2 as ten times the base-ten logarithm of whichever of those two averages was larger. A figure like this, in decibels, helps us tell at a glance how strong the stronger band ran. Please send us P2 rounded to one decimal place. 12.9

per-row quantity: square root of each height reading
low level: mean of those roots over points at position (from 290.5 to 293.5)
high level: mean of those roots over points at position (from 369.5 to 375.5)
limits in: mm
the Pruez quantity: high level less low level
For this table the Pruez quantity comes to -0.61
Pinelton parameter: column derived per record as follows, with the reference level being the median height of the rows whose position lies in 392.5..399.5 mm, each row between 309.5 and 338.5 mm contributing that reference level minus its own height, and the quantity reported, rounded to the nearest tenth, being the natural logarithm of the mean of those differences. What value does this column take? -1.4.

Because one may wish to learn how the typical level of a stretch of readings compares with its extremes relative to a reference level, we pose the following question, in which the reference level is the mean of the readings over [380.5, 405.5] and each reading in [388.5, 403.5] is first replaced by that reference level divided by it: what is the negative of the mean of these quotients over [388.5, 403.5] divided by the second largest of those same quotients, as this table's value -0.95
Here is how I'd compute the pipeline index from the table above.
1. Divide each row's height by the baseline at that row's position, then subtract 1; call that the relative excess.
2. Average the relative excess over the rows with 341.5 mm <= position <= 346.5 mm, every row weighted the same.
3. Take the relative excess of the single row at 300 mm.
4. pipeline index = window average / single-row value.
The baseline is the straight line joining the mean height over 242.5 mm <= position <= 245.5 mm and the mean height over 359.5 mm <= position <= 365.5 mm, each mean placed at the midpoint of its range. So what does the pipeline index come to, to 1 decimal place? -0.7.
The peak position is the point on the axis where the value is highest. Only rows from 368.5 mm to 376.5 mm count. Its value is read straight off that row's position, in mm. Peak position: 370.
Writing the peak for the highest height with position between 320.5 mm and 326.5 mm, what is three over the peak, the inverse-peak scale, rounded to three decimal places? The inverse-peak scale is 0.166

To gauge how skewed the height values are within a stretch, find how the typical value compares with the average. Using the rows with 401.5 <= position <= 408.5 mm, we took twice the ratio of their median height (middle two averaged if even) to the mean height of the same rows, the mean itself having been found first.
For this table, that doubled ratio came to 1.99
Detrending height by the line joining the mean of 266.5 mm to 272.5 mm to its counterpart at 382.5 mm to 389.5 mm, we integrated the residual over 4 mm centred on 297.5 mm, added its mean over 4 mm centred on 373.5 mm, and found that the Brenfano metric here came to 18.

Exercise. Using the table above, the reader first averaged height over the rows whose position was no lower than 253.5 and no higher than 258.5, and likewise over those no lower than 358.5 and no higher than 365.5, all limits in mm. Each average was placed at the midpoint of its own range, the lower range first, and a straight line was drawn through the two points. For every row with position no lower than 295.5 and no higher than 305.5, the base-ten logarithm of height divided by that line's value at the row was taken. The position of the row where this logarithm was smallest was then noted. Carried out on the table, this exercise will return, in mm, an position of 305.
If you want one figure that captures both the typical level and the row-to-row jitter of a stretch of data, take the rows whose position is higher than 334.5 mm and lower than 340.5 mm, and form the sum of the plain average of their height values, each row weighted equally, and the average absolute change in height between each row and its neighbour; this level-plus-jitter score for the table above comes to 16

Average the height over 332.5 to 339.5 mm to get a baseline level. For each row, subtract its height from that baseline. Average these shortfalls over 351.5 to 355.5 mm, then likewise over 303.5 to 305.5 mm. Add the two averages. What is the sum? -4.5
